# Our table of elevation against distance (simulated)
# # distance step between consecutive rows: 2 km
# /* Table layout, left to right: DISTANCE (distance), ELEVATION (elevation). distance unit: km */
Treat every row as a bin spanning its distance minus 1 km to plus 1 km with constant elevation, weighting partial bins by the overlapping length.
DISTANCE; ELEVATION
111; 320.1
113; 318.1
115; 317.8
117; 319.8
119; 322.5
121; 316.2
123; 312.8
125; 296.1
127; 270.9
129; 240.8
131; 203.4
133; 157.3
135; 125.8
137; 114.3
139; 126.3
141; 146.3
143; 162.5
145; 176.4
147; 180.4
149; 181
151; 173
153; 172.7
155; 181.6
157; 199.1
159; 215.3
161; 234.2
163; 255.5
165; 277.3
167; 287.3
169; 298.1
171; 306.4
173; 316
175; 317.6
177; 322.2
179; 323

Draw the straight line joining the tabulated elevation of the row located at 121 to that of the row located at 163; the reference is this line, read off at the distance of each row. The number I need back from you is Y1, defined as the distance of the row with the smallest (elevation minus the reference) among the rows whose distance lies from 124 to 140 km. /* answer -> 137 km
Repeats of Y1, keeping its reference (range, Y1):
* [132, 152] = 137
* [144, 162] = 145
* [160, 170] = 161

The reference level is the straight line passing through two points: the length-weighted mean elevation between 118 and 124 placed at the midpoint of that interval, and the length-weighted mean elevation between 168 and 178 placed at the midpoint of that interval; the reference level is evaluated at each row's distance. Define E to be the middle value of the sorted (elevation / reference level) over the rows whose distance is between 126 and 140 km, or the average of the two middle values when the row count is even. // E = 0.50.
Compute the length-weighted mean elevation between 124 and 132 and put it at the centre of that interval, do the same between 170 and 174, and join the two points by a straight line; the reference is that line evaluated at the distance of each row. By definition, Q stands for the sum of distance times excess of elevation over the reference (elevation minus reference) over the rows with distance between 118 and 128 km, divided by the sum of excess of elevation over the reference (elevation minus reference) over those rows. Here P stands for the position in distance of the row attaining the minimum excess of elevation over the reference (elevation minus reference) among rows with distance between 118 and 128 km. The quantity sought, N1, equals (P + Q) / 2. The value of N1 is 124.5 km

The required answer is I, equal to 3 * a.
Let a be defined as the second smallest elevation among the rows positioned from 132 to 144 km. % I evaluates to 377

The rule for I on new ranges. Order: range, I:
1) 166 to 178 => 894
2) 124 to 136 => 472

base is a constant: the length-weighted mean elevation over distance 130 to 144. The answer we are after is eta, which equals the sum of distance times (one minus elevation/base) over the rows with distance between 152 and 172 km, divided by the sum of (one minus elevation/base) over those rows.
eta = 164.8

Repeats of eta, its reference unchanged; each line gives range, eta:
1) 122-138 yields 125.1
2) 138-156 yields 150.9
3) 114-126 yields 119.9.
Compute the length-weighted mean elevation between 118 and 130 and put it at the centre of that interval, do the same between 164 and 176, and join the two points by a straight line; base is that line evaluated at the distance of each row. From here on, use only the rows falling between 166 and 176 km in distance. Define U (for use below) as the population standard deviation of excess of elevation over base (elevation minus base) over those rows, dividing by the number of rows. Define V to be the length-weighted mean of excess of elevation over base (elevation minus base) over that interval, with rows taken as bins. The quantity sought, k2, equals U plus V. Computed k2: 15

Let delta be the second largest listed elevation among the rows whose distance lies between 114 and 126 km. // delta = 319.8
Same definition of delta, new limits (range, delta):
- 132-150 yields 180.4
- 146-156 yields 181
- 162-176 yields 316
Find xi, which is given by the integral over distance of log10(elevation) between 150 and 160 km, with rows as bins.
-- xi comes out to 22.7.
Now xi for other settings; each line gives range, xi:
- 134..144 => 21.3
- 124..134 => 23.6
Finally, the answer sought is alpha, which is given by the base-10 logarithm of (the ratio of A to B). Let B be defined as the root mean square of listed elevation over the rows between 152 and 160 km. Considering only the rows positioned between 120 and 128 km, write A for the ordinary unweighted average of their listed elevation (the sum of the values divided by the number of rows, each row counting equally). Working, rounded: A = 299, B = 193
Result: 0.2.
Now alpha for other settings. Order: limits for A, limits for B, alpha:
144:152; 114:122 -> -0.3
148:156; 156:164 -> -0.1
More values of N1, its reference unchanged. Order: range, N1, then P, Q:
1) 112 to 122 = 118.9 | 121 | 116.9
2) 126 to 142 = 136.9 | 137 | 136.8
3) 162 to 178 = 163.4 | 163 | 163.9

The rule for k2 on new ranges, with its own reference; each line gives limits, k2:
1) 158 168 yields -19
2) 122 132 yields 11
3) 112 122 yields 29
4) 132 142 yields -146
